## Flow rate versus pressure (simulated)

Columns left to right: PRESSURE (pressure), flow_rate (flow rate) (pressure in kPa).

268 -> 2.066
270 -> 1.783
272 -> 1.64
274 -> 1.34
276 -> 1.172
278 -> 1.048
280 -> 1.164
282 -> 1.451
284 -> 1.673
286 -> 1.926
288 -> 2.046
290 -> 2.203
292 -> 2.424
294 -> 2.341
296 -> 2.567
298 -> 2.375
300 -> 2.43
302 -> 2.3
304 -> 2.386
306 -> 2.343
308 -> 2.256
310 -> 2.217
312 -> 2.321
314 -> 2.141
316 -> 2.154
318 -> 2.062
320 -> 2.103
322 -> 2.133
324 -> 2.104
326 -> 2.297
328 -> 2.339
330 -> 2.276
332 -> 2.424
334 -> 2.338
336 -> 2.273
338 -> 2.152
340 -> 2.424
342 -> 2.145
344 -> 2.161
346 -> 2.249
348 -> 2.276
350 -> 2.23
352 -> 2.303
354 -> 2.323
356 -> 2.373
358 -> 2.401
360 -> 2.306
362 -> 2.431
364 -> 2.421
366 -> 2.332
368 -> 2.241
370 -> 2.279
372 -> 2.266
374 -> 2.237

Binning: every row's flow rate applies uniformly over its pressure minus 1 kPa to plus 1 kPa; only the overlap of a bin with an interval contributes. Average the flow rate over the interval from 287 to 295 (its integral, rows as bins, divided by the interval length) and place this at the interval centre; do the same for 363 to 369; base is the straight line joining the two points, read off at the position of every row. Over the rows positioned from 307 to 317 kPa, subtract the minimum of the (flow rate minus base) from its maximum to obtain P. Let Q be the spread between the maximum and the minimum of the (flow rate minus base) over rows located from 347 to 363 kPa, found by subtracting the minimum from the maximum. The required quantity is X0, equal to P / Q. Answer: 1.0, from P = 0.18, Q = 0.189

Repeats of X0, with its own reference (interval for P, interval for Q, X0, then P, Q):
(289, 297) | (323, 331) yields 1.5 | 0.36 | 0.231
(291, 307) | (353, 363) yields 2.2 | 0.27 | 0.123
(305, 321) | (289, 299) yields 0.8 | 0.29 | 0.358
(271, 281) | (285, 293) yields 1.2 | 0.60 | 0.492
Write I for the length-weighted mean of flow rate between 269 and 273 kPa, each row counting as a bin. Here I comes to 1.7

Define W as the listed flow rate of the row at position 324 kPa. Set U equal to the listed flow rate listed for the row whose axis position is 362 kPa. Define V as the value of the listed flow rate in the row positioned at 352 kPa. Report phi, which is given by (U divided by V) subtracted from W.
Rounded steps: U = 2.431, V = 2.303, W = 2.104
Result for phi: 1.05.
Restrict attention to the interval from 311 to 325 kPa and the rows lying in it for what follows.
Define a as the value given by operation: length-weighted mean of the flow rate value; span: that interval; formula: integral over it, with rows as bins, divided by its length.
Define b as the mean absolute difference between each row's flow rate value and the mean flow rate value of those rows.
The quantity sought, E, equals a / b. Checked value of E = 40.8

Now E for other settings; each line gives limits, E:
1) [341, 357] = 36.9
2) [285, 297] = 11.7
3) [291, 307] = 41.0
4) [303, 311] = 35.9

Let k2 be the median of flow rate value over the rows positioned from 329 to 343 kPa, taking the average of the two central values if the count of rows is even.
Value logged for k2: 2.28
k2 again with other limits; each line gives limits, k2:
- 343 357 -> 2.28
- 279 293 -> 1.93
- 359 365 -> 2.42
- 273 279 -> 1.17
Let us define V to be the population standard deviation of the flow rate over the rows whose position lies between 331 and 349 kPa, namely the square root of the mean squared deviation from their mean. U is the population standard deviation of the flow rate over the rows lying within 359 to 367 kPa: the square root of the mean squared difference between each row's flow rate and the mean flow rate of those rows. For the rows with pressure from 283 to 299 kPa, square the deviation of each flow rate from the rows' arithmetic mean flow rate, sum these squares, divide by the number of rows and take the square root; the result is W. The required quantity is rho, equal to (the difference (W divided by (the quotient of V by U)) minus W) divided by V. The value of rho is -1.3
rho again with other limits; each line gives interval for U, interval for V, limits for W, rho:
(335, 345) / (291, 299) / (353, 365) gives 0.1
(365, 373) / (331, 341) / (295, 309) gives -0.6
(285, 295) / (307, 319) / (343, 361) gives 1.0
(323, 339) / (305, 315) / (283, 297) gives 1.3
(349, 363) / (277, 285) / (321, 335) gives -0.3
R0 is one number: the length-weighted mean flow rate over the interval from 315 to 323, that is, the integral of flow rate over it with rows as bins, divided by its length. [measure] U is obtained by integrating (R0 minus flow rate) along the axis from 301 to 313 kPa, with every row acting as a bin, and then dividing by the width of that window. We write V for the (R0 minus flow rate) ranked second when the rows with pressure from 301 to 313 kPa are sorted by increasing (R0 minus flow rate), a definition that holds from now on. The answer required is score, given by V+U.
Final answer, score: -0.42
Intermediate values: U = -0.19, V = -0.230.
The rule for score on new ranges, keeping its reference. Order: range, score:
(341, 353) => -0.28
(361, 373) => -0.52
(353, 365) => -0.57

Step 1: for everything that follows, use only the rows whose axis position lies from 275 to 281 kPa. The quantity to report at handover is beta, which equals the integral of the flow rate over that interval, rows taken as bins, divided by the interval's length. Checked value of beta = 1.13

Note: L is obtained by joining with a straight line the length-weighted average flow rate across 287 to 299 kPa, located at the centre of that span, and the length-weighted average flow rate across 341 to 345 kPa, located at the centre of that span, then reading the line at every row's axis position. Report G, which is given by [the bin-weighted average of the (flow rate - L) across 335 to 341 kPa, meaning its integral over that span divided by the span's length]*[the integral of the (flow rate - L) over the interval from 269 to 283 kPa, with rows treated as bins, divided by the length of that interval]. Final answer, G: -0.114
